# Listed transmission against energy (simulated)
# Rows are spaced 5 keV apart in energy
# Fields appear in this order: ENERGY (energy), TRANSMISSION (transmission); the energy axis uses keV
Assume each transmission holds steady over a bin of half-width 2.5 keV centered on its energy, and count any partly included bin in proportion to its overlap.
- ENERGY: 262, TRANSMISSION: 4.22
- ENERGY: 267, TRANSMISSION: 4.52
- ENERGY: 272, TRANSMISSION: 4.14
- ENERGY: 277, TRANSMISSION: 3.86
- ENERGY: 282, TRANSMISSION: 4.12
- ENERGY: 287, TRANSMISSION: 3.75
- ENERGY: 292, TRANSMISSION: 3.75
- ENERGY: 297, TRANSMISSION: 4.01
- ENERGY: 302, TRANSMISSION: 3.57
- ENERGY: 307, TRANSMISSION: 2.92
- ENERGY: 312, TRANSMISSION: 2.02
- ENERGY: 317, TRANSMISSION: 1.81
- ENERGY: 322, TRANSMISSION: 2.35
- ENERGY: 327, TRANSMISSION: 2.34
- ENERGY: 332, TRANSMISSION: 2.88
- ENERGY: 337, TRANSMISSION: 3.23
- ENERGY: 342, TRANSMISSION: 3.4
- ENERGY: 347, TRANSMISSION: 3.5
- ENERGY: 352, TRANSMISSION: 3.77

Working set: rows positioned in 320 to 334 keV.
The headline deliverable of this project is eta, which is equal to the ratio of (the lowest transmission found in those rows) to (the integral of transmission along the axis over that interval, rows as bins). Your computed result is 0.0664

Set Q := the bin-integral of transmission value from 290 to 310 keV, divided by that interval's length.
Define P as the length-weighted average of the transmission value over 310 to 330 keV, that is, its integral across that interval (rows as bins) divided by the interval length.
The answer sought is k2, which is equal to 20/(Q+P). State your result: 3.5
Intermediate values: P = 2.2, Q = 3.52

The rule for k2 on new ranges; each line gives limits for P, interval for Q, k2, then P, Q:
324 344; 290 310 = 3.1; 2.9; 3.52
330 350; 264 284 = 2.7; 3.3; 4.16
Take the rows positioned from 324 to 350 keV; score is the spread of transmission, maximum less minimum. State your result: 1.16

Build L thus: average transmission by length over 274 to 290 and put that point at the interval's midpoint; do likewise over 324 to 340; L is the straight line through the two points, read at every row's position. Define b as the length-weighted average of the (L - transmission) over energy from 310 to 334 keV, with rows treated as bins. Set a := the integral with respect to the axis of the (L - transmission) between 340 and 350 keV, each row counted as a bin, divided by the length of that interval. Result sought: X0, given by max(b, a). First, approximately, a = -0.9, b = 0.8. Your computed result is 0.77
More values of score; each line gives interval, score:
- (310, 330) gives 0.54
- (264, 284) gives 0.66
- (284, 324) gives 2.20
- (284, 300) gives 0.26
